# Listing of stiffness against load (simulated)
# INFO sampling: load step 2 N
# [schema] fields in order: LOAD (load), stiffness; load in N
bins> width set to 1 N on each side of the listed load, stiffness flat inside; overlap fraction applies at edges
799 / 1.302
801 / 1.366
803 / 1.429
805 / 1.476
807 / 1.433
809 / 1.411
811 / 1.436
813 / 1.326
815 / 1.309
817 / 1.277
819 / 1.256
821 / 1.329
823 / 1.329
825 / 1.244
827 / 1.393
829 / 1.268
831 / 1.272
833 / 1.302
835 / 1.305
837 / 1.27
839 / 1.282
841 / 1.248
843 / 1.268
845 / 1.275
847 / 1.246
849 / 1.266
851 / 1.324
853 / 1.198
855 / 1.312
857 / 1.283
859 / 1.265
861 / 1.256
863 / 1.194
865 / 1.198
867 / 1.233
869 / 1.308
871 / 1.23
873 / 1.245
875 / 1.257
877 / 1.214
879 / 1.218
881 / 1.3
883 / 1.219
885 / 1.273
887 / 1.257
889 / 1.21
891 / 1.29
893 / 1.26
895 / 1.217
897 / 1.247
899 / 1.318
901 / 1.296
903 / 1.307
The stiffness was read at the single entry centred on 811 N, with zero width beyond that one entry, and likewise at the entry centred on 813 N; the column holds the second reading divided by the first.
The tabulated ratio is 0.92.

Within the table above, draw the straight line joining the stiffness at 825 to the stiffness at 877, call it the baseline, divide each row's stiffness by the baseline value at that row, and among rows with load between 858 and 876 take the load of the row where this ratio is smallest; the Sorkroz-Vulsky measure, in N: 863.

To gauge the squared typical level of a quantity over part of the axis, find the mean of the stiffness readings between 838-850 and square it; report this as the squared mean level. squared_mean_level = 1.60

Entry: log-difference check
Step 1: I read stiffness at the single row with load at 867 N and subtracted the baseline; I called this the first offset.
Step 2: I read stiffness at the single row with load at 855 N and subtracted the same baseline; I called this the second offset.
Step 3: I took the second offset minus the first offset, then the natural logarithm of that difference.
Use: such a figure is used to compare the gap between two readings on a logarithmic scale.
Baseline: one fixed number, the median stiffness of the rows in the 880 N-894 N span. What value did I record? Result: -2.5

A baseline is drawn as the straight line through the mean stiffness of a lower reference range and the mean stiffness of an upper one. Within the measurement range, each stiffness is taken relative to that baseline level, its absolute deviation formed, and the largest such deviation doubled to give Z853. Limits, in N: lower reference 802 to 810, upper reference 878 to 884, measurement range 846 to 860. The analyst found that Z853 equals 0.238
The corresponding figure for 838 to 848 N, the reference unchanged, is 0.200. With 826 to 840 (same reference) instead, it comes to 0.221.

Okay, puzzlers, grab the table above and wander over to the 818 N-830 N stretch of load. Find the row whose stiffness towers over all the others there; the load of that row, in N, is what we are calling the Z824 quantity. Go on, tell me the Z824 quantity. 827 N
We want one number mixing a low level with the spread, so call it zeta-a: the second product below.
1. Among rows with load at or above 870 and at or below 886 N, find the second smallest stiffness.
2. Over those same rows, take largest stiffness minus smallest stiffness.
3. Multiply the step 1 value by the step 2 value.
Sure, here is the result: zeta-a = 0.10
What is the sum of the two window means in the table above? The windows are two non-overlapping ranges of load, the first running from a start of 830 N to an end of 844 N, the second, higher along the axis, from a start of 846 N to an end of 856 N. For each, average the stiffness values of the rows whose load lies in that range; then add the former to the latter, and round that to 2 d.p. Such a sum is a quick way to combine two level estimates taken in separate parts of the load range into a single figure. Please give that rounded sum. 2.55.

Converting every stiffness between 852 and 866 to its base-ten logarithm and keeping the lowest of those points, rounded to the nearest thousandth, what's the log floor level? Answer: 0.077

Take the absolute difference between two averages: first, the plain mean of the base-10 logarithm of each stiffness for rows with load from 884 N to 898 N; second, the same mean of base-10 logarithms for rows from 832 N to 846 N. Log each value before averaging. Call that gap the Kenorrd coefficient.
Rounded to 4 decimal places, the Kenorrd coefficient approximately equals 0.0097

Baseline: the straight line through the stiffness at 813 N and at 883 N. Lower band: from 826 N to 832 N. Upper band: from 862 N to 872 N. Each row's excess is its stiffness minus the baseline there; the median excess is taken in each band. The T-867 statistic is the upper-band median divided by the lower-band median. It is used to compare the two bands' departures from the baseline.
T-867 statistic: 0.4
